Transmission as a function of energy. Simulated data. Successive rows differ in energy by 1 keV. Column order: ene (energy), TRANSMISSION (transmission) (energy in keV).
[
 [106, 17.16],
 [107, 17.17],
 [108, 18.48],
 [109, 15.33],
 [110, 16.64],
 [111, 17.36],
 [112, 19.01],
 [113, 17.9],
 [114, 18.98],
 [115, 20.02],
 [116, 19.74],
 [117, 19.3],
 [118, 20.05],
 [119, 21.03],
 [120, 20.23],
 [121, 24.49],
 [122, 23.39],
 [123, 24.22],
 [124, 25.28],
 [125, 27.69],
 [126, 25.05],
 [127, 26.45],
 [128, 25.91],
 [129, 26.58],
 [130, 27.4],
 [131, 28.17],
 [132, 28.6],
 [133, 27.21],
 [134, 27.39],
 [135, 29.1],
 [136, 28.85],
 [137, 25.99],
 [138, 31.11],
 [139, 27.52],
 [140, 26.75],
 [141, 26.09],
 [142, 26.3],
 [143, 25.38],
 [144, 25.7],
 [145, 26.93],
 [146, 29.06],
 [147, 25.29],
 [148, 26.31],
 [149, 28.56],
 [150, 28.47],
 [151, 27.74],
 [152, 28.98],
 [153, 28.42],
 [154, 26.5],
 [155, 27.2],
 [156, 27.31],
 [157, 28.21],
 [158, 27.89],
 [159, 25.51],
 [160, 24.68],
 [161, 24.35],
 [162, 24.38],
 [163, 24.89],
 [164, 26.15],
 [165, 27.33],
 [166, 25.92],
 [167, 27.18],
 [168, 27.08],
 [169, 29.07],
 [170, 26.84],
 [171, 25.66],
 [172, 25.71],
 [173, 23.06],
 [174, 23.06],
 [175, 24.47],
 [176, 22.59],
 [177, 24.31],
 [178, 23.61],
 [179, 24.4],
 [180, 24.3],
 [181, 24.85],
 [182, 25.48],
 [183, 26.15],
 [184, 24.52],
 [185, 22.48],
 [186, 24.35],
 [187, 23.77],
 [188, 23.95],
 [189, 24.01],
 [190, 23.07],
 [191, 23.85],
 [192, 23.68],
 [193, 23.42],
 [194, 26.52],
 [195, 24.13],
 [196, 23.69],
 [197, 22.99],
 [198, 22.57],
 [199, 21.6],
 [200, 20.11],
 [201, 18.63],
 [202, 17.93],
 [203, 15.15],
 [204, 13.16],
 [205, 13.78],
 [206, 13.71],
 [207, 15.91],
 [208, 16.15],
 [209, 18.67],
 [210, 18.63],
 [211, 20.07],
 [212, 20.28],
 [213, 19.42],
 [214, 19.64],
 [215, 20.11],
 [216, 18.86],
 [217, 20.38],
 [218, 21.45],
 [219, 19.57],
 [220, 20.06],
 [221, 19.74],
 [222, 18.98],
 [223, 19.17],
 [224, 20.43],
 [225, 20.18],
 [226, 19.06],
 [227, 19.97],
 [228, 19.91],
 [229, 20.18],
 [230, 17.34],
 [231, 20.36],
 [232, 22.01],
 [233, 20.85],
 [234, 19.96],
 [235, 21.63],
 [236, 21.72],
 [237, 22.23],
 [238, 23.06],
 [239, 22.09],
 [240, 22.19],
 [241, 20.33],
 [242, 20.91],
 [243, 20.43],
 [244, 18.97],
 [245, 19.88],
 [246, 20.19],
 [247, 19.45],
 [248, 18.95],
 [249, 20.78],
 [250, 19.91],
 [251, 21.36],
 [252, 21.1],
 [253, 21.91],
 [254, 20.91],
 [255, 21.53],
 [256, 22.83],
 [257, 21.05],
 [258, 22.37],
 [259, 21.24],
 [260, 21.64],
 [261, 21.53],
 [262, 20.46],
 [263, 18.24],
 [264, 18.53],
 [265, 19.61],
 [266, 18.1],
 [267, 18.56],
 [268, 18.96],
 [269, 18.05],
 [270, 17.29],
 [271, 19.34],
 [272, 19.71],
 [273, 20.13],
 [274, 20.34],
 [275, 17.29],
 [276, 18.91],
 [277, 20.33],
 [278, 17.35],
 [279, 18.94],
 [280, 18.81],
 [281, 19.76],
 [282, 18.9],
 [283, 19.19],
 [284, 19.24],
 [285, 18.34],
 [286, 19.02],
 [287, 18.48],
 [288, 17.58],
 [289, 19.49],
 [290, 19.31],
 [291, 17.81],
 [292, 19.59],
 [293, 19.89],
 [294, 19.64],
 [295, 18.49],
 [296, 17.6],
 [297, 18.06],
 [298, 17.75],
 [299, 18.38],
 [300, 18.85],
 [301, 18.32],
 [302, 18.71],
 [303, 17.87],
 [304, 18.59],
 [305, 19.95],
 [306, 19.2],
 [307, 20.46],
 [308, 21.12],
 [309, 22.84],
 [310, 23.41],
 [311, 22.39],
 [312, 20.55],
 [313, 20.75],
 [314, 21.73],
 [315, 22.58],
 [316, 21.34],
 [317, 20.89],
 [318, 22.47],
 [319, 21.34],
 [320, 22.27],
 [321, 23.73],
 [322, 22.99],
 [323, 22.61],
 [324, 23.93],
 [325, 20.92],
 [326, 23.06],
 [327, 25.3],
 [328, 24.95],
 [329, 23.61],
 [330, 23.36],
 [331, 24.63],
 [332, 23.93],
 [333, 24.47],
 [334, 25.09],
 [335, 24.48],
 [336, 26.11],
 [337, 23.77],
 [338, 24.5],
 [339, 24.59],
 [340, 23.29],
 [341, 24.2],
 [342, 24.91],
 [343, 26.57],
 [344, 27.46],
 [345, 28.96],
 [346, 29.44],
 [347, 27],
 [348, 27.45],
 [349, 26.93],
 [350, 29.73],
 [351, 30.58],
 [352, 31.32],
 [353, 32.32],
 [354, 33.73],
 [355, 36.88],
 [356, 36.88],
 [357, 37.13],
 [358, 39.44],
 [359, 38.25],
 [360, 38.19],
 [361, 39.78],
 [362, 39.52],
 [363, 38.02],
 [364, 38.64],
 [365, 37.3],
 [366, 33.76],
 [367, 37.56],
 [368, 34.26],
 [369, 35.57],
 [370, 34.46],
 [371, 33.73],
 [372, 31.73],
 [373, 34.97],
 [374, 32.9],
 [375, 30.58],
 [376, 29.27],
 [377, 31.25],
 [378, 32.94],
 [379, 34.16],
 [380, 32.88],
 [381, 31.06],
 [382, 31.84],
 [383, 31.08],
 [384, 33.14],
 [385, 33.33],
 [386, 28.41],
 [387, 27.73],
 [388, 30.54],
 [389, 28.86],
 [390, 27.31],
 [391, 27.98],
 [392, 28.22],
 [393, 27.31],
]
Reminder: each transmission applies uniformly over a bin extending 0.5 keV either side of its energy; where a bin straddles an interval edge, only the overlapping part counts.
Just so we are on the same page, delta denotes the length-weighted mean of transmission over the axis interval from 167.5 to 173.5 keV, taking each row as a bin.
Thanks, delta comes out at 26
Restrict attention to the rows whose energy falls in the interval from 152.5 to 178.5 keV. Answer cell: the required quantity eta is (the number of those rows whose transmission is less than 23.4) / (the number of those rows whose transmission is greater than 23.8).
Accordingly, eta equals 0.136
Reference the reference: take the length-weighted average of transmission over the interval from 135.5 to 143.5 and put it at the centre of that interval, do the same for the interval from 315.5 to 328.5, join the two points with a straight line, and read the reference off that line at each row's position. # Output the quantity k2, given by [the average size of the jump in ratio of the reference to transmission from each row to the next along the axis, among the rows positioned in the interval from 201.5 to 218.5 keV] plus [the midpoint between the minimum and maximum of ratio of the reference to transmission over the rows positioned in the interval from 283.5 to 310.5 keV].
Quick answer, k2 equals 1.26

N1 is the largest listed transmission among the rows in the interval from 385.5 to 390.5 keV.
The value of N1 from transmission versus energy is 30.54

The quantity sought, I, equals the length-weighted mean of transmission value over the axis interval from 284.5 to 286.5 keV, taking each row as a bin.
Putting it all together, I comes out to 18.7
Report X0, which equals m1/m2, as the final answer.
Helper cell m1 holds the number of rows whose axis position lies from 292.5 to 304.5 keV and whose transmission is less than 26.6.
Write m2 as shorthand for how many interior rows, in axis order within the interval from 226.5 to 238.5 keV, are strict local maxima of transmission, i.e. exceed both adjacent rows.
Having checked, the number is 6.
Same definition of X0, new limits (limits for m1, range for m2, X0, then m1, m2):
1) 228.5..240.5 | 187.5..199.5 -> 4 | 12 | 3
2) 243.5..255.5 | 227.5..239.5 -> 4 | 12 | 3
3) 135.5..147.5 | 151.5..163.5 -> 6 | 6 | 1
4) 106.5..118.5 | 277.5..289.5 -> 3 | 12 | 4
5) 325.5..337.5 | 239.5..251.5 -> 4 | 12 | 3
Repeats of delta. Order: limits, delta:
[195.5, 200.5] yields 22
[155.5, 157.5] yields 28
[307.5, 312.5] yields 22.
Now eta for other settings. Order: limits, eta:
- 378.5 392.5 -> 0.000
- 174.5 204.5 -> 0.786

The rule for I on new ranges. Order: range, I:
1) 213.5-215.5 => 19.9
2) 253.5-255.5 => 21.2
